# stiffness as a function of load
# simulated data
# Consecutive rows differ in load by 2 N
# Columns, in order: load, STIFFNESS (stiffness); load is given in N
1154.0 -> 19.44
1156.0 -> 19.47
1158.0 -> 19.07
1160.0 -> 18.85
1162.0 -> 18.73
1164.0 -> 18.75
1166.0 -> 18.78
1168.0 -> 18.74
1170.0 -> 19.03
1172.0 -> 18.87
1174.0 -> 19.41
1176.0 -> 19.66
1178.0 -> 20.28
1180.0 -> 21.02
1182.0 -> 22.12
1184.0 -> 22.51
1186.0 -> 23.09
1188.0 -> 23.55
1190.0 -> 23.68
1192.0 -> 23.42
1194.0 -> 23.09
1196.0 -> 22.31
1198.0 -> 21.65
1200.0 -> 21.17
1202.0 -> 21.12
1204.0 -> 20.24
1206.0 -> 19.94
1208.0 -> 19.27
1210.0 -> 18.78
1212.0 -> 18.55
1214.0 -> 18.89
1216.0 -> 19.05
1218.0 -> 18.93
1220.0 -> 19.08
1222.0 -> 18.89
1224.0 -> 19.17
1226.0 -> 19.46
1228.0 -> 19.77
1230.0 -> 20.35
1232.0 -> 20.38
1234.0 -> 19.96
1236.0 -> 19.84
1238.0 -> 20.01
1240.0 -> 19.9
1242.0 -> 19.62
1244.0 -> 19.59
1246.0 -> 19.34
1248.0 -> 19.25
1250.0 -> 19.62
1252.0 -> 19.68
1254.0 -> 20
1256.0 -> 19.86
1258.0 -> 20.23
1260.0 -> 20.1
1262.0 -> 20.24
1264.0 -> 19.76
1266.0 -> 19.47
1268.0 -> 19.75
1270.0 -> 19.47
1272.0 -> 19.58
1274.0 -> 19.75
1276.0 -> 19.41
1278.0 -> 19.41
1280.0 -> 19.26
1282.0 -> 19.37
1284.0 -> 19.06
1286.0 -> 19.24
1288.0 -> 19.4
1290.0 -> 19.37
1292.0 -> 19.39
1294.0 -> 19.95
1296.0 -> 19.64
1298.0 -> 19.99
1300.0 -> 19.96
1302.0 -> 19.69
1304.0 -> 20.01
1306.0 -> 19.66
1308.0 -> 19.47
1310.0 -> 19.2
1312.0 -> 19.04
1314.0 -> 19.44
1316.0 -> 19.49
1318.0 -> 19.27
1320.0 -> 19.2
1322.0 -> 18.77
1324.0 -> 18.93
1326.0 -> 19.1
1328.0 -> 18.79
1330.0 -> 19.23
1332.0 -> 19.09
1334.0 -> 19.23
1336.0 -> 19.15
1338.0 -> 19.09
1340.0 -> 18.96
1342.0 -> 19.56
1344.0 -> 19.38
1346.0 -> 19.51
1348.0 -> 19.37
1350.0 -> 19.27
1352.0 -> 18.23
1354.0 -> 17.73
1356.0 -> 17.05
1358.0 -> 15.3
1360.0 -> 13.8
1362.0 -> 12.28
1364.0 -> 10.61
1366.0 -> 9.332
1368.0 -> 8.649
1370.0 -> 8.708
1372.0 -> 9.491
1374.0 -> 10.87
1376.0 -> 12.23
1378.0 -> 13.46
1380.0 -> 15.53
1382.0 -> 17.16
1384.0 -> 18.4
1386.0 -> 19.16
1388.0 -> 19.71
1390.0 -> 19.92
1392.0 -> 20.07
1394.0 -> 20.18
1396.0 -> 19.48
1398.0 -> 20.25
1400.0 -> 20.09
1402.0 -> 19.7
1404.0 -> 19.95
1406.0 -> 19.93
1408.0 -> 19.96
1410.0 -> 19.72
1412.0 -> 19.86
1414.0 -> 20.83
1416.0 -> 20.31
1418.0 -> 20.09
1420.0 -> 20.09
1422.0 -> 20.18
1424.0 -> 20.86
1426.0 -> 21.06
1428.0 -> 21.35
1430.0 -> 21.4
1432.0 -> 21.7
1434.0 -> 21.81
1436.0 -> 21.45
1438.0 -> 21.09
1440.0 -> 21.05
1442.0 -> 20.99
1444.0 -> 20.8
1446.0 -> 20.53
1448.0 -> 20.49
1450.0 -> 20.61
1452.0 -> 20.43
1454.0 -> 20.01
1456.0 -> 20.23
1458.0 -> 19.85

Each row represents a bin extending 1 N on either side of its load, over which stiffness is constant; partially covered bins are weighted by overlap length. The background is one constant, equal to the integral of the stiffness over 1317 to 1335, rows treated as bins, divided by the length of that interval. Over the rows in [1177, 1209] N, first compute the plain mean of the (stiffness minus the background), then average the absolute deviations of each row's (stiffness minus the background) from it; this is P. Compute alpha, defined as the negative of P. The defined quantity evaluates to -1.2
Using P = 1.2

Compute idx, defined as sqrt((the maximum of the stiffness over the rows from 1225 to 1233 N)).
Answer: 4.51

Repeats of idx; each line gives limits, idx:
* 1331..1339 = 4.39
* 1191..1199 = 4.84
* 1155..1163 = 4.41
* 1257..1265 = 4.50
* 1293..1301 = 4.47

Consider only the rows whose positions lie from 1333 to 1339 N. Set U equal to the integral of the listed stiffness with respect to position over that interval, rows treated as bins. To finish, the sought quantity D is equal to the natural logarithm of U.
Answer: 4.74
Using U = 115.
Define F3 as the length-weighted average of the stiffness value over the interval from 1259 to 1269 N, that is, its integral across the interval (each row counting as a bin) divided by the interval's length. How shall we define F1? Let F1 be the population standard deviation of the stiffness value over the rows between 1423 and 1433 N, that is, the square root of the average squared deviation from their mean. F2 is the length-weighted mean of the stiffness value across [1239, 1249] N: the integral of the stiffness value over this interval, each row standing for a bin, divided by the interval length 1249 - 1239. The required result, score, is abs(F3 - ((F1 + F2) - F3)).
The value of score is 19.9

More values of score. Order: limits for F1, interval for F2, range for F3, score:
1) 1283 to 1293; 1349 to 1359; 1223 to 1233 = 22.0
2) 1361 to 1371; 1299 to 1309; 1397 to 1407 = 18.8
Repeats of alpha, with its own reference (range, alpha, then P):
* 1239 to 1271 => -0.2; 0.2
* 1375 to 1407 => -1.9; 1.9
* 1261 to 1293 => -0.2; 0.2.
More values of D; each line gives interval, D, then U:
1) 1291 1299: 5.06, 158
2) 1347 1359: 5.37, 214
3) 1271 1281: 5.27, 195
